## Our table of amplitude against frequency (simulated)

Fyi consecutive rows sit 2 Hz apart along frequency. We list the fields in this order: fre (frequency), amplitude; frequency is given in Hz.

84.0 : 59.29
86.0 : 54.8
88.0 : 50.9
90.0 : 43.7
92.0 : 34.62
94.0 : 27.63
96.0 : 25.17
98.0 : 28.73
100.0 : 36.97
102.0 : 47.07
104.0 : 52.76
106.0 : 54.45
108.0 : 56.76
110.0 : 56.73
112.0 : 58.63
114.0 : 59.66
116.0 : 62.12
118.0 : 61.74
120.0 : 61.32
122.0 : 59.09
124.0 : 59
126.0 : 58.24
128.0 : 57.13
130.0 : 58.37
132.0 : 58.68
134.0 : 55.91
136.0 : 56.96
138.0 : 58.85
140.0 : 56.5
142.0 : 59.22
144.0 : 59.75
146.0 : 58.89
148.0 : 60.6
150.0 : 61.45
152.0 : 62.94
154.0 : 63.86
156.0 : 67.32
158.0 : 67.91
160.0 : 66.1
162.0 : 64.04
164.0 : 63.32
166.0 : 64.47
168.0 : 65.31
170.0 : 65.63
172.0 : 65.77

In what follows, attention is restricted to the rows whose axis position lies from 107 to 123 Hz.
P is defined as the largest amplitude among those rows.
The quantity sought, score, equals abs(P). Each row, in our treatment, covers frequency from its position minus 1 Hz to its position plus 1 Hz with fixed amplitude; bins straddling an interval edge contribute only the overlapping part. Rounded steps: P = 62.12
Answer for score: 62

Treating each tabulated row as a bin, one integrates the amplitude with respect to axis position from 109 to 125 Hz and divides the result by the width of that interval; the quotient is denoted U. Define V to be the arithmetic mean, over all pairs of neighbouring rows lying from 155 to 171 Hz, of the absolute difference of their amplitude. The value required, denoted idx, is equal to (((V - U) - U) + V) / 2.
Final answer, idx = -58.7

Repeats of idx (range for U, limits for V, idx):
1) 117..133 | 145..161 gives -57.6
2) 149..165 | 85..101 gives -58.7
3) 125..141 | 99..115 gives -54.3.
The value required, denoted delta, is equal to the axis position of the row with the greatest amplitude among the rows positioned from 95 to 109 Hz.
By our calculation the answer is 108.0 Hz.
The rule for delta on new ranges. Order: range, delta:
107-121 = 116.0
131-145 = 144.0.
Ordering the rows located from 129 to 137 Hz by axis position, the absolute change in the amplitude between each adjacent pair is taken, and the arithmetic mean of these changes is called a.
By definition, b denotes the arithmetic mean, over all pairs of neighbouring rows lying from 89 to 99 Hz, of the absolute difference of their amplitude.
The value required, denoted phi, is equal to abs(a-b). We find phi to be 4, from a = 1.38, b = 5.5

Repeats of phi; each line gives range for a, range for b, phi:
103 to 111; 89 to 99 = 4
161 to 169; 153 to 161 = 1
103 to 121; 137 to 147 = 0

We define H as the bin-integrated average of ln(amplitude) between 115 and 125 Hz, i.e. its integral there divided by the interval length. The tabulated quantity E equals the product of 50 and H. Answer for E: 205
